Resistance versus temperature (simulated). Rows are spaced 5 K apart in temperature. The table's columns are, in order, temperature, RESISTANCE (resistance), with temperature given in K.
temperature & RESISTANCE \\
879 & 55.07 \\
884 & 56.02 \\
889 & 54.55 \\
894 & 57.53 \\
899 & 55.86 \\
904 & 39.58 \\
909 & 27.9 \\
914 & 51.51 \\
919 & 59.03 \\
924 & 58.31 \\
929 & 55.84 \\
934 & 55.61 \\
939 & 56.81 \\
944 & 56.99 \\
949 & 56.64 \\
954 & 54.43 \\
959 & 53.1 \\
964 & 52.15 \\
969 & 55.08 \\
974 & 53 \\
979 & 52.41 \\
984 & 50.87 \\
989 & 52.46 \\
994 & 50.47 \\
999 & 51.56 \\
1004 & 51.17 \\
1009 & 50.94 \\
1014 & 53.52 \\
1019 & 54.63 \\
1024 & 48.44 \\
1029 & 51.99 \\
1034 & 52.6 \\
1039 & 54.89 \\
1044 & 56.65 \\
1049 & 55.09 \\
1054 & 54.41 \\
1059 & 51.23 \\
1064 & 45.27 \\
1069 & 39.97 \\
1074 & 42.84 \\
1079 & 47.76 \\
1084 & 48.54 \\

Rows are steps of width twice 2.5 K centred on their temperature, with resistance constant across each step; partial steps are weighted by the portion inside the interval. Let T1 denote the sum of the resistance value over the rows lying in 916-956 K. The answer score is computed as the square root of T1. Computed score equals 21.3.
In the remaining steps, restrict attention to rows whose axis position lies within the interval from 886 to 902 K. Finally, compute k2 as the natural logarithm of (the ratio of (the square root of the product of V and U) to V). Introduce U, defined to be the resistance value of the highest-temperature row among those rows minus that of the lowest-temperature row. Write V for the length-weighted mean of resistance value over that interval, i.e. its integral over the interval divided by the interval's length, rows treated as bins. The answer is -1.9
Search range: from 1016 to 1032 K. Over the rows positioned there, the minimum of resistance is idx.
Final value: 48.44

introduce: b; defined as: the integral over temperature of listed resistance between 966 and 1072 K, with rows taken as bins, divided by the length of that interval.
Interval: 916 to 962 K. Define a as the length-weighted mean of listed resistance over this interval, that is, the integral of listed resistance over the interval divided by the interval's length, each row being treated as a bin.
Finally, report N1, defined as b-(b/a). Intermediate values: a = 56.2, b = 51.7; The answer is 50.8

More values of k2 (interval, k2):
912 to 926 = -1.1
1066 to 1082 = -0.9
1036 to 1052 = -2.8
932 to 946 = -1.9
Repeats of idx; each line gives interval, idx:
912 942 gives 51.51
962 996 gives 50.47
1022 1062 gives 48.44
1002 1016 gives 50.94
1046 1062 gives 51.23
